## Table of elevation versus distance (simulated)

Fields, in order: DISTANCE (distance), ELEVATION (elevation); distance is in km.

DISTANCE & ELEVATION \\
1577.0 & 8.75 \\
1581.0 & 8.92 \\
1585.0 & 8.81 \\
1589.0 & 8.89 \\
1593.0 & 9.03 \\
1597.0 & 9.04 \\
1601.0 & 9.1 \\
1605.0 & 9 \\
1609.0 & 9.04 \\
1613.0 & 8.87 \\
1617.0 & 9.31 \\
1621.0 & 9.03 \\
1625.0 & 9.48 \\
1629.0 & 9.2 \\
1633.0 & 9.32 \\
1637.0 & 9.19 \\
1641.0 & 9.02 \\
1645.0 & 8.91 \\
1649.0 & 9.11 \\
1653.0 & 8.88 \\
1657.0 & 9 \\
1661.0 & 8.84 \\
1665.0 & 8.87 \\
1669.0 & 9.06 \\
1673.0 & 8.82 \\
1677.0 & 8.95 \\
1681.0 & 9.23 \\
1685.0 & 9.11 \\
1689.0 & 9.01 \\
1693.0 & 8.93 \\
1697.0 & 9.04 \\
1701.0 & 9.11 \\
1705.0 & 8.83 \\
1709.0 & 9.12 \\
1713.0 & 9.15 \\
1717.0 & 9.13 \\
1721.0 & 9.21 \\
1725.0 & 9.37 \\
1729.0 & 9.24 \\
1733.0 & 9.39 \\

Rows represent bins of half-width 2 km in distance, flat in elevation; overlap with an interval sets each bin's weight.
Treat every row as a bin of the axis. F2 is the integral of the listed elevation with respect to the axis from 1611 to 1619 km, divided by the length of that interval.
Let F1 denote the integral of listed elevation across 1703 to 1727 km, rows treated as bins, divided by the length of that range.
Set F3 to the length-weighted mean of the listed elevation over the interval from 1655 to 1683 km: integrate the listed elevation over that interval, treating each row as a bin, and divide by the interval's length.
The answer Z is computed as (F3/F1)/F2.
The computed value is 0.1080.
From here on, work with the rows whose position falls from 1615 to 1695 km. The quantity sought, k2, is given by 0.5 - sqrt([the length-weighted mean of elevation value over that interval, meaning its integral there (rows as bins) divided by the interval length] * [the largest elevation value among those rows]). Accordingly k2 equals -8.77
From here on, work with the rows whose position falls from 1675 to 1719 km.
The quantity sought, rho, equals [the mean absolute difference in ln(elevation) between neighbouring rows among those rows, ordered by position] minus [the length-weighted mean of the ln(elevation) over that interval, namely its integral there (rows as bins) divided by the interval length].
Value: -2.19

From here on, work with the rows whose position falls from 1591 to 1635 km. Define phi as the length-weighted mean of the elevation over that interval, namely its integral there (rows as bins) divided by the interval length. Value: 9.13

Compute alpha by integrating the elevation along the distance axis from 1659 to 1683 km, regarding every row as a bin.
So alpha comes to 215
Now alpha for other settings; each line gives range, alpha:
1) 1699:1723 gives 218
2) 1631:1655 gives 218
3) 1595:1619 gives 217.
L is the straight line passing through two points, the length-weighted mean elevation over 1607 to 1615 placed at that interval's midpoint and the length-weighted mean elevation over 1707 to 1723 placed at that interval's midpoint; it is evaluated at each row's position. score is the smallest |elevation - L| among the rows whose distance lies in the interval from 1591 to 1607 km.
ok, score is 0.056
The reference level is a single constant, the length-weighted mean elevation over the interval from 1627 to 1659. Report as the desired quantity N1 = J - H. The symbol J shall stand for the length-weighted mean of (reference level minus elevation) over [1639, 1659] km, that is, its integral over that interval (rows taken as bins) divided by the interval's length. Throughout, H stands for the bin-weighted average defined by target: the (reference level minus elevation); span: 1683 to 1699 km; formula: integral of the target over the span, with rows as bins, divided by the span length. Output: 0.04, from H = 0.06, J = 0.09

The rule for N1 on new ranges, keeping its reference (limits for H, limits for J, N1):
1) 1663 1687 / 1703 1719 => -0.05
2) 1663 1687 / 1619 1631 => -0.23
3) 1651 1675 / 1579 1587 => 0.05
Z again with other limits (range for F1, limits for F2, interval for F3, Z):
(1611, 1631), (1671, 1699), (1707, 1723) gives 0.1106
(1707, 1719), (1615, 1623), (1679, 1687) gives 0.1095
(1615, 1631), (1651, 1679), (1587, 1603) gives 0.1092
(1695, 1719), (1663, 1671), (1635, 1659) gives 0.1110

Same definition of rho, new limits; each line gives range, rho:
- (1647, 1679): -2.17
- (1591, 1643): -2.19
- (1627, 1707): -2.18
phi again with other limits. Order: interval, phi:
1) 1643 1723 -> 9.02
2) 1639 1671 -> 8.96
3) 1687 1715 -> 9.03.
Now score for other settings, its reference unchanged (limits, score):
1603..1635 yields 0.056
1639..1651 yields 0.008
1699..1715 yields 0.001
